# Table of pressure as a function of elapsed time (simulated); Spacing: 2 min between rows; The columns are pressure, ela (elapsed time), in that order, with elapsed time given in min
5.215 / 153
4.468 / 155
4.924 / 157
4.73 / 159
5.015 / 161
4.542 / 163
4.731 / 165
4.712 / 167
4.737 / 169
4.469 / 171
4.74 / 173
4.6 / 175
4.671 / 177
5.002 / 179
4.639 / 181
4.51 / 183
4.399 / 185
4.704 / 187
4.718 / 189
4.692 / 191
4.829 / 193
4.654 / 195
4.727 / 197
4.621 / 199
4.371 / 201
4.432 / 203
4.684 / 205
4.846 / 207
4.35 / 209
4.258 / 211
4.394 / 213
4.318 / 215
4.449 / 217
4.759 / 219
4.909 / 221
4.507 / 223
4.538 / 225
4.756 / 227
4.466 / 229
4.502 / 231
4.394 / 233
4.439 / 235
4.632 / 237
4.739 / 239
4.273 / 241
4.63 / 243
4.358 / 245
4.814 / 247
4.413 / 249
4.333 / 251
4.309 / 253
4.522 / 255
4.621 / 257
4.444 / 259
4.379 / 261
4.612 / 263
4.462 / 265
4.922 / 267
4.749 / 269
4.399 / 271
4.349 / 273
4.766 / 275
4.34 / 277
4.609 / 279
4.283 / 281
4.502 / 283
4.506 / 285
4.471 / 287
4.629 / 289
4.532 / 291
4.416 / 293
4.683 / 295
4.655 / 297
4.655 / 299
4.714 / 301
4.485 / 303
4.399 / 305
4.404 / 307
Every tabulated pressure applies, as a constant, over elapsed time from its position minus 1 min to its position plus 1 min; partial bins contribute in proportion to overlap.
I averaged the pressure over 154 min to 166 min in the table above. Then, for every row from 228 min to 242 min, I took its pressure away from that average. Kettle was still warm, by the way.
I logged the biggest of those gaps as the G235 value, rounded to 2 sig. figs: 0.46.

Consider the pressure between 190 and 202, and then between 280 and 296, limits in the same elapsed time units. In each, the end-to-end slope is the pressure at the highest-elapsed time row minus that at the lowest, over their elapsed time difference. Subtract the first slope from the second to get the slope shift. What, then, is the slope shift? 0.06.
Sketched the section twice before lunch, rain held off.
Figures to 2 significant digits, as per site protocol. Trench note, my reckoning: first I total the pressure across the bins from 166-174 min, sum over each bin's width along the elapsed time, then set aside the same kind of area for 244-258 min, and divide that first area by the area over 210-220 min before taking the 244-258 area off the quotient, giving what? -62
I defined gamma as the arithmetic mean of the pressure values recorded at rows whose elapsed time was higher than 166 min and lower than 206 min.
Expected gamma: 4.65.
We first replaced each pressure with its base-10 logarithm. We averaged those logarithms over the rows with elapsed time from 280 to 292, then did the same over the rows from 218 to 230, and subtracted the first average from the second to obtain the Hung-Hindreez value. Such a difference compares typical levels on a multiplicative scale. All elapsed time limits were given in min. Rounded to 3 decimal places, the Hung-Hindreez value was 0.016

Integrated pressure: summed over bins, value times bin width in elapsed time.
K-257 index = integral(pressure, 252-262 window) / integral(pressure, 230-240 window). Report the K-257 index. 0.98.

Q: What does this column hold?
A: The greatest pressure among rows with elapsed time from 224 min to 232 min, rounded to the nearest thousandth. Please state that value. 4.756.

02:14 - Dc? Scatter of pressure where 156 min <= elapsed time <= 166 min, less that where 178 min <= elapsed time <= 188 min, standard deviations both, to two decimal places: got -0.04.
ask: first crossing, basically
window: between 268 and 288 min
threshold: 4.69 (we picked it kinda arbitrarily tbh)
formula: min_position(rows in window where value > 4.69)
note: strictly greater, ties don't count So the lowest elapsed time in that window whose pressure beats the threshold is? 269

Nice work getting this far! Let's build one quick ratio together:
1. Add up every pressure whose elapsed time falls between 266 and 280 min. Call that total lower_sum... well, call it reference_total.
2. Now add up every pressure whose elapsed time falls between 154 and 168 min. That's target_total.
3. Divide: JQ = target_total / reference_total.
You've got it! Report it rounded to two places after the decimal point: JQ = 1.03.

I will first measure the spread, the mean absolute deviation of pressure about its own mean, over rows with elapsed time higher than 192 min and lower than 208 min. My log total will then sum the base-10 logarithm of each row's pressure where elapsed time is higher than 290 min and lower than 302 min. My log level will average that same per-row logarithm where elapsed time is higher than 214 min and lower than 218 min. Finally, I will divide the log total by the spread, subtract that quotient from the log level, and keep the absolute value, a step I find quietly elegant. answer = 30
